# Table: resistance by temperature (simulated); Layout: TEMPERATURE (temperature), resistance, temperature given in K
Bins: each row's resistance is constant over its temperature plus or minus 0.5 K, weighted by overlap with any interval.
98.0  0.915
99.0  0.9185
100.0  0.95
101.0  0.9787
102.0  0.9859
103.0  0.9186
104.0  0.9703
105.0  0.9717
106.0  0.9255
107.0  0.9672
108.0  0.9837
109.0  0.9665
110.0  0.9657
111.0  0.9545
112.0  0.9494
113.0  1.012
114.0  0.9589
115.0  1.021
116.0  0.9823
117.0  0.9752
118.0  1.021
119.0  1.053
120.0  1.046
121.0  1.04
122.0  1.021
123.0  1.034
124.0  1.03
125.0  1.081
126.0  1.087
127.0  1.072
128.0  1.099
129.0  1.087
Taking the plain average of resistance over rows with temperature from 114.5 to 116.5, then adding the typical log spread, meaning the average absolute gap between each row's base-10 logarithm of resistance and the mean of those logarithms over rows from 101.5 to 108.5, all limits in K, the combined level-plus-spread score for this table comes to 1.01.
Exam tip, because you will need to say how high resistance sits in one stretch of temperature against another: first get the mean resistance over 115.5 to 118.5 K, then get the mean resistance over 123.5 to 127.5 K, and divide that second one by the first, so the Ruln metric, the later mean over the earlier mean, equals 1.08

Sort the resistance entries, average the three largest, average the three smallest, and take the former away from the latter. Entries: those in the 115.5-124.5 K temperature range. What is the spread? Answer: -0.0535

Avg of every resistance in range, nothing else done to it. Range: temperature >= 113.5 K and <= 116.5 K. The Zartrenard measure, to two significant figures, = 0.99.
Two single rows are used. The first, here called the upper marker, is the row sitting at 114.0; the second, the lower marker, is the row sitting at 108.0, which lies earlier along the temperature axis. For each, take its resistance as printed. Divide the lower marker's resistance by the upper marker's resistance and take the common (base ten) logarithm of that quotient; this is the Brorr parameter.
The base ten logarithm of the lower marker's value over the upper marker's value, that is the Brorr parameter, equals 0.01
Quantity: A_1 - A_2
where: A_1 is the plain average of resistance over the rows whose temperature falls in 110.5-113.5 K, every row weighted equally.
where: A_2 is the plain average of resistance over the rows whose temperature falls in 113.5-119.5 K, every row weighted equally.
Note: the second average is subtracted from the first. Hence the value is -0.030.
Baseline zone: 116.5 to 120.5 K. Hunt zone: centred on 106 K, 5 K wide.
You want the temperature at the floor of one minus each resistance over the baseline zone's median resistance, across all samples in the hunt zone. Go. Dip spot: 108.0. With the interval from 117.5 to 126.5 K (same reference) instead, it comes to 126.0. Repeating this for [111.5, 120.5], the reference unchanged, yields 119.0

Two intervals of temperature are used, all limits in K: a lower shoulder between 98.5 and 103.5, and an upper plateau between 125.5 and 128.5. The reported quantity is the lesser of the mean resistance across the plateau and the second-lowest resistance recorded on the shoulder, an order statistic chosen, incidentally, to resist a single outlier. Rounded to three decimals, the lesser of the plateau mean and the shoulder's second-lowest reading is 0.919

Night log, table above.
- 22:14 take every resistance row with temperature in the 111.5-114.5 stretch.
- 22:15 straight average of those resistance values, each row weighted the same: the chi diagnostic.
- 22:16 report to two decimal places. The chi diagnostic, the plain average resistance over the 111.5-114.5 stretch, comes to 0.97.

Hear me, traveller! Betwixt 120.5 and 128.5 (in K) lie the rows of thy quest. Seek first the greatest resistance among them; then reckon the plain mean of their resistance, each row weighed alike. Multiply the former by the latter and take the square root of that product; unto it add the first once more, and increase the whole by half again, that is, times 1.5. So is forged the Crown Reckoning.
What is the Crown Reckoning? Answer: 3.27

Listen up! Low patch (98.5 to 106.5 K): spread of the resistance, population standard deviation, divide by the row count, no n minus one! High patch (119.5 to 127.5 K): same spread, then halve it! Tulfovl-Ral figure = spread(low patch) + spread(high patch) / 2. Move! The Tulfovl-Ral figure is 0.038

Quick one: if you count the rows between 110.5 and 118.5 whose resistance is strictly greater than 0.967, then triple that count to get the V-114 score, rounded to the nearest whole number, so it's 15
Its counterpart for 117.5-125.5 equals 24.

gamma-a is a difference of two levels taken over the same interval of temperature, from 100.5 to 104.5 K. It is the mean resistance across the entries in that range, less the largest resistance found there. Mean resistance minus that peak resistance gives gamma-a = -0.023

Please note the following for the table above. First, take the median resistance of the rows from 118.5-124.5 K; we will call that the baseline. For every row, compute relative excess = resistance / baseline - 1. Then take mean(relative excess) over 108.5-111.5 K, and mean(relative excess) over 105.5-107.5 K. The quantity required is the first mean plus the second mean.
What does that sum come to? -0.16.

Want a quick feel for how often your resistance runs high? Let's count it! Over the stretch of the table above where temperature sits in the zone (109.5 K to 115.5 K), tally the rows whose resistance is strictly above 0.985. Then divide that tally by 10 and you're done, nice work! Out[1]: 0.20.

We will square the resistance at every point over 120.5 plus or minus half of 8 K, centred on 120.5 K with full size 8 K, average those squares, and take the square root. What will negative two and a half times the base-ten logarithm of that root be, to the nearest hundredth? -0.03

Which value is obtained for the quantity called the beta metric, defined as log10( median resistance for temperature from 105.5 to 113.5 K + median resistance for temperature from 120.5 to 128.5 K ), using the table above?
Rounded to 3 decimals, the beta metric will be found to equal 0.306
